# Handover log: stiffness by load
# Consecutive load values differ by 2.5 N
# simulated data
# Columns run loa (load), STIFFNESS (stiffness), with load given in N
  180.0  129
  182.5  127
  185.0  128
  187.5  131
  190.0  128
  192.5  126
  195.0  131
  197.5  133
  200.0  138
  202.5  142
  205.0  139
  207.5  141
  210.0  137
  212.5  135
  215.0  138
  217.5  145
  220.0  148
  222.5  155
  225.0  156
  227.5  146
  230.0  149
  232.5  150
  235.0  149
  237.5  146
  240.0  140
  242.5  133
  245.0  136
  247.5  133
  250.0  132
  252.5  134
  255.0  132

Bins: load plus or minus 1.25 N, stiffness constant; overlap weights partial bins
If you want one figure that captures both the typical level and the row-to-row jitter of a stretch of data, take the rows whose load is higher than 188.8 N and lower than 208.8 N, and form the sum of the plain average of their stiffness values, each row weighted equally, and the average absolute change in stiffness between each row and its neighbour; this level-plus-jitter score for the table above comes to 138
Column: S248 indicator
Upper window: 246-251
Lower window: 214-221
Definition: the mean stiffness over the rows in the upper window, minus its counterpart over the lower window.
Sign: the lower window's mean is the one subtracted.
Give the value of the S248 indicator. -11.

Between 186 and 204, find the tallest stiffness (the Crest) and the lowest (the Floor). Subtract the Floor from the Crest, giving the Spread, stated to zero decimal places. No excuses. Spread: 16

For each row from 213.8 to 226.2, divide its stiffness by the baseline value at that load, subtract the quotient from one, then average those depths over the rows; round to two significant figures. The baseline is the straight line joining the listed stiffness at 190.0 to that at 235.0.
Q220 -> -0.045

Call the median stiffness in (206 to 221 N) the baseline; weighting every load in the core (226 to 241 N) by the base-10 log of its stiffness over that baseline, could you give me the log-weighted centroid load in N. 232.6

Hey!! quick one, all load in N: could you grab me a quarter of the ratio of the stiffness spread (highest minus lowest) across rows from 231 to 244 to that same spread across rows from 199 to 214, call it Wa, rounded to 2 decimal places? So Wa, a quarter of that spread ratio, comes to 0.61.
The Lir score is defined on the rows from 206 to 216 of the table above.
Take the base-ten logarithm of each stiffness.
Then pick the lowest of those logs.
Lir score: 2.13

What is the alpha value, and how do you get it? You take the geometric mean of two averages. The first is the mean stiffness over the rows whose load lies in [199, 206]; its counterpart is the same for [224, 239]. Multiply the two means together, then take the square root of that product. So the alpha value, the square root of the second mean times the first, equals 144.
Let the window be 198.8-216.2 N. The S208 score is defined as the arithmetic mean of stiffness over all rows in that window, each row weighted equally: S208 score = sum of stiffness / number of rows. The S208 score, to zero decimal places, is 139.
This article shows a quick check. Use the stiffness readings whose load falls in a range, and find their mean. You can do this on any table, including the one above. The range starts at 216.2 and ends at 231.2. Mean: 150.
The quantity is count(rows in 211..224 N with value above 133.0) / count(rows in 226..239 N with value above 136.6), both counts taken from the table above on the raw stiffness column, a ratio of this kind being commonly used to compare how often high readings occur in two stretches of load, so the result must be 1.0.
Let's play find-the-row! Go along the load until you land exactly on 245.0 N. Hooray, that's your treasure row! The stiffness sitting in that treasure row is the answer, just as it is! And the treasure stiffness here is 136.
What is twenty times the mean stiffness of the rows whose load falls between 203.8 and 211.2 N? 2780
